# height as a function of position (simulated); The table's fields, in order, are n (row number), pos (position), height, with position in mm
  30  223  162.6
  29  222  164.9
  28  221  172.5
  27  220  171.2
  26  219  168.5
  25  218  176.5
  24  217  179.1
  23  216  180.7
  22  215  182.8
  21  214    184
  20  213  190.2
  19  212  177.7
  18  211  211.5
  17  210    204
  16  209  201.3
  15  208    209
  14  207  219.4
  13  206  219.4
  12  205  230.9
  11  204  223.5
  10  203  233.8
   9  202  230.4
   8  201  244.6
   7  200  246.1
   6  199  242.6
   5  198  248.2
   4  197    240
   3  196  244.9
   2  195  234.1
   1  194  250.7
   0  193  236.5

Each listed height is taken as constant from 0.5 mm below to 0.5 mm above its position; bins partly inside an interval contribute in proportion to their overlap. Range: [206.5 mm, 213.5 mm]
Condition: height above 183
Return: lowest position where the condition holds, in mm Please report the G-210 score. 207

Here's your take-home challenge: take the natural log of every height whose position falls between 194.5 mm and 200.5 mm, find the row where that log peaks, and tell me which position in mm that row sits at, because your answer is 198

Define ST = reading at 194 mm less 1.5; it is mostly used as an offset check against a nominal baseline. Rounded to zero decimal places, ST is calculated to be 249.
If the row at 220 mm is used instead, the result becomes 170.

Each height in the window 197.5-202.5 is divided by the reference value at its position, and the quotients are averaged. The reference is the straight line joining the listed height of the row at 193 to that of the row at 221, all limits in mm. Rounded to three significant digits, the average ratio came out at 1.10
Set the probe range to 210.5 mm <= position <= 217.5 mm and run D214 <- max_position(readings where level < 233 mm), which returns 217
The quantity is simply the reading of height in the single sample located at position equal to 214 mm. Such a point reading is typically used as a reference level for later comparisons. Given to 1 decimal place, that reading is 184.0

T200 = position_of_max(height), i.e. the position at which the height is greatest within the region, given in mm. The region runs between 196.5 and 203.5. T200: 198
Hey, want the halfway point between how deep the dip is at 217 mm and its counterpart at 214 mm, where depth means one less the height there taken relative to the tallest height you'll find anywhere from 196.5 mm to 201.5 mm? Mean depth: 0.27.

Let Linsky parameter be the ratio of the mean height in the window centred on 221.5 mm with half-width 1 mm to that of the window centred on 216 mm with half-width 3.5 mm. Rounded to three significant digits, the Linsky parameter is 0.936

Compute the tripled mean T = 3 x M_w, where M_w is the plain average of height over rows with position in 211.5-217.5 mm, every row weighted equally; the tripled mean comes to 547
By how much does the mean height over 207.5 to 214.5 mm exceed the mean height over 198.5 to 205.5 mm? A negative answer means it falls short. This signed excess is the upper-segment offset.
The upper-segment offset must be -39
